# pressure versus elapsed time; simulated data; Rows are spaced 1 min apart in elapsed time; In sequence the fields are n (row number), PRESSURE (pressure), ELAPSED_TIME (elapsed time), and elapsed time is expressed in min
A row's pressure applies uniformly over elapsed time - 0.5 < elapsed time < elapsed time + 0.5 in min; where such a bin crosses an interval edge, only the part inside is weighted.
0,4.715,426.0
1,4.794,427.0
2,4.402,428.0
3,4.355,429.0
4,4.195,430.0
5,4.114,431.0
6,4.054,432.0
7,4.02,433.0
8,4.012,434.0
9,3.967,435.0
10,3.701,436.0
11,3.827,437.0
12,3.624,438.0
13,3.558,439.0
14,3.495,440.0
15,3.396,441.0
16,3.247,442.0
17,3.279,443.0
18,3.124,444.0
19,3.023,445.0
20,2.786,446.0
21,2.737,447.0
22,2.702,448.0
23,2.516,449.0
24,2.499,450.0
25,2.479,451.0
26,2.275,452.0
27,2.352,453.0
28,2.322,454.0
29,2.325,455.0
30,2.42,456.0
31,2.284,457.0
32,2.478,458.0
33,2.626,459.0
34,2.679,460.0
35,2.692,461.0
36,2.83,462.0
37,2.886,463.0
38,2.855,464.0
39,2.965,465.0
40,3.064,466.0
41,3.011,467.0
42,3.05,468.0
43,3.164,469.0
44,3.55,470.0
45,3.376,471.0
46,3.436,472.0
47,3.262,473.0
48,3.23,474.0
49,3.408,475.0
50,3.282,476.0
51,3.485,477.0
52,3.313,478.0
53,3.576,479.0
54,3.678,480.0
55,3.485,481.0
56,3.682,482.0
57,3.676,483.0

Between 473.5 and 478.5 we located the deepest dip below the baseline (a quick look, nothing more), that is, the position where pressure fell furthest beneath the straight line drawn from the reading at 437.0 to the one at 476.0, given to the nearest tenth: 474.0 min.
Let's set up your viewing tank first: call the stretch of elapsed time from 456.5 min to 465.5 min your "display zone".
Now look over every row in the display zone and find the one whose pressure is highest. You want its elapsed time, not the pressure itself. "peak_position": 465.0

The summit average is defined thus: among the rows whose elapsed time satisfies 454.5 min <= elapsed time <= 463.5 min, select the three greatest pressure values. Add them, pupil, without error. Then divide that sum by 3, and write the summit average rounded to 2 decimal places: 2.80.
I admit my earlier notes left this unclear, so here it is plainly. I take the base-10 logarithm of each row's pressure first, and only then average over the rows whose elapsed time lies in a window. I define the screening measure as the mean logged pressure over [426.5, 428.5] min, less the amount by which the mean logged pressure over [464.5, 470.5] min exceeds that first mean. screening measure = 0.829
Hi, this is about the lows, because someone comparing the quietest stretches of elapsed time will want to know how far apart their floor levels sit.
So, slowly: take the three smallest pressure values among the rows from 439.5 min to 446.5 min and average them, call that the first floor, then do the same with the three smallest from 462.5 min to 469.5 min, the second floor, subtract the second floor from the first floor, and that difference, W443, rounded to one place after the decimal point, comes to 0.1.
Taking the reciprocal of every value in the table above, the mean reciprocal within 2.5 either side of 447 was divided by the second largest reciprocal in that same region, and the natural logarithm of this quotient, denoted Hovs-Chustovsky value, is -0.015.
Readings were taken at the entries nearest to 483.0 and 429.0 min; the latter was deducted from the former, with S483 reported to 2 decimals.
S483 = -0.68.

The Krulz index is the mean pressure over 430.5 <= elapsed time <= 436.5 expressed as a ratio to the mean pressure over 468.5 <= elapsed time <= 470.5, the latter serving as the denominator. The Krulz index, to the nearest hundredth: 1.18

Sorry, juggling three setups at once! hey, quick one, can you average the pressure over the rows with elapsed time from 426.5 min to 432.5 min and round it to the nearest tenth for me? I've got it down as 4.3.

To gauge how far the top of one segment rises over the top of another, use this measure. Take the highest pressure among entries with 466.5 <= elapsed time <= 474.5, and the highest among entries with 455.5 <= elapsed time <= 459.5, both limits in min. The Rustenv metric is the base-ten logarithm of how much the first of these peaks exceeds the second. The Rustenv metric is 0.0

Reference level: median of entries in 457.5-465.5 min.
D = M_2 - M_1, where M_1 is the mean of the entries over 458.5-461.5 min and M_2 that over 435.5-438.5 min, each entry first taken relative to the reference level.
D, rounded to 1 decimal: 1.1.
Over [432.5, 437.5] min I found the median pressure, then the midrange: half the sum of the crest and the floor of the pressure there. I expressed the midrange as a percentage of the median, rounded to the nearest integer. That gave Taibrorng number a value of 97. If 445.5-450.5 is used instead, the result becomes 98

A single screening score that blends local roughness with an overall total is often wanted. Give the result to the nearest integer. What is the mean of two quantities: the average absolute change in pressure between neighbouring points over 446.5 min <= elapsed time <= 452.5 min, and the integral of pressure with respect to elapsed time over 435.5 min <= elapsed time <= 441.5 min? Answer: 11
